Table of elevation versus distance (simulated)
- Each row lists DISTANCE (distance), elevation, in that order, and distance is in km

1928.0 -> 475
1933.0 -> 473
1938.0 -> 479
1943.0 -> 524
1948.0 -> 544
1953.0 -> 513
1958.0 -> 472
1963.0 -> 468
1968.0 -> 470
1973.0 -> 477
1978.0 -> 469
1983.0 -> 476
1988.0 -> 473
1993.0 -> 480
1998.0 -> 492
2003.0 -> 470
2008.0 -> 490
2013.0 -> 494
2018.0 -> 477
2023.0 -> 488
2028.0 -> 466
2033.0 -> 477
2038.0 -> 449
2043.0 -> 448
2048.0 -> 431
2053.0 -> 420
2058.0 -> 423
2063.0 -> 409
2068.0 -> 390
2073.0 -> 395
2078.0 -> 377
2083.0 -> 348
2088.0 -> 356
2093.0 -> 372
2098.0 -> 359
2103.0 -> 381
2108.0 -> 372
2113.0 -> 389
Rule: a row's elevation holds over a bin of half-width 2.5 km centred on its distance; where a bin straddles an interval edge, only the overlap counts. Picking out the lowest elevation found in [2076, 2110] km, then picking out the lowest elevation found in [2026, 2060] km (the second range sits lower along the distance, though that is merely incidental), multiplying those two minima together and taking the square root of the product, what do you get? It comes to 382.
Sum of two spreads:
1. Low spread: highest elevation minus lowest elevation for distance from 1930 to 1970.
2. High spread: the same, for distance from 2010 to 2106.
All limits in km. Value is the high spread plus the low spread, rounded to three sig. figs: 222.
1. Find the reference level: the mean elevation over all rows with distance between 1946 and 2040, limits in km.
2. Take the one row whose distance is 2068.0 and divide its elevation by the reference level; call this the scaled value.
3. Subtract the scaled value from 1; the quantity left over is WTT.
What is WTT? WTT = 0.19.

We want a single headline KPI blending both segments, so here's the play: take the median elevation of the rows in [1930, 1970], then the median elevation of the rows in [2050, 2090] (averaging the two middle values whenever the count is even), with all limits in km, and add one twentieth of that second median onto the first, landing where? 496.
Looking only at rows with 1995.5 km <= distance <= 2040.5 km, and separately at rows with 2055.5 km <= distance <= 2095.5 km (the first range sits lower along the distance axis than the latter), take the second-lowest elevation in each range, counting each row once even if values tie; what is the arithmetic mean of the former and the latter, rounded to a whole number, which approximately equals 411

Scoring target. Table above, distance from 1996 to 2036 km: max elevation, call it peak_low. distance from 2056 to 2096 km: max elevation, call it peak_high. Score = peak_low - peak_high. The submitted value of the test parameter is 71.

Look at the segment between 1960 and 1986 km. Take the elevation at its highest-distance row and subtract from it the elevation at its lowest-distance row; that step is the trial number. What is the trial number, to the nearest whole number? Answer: 8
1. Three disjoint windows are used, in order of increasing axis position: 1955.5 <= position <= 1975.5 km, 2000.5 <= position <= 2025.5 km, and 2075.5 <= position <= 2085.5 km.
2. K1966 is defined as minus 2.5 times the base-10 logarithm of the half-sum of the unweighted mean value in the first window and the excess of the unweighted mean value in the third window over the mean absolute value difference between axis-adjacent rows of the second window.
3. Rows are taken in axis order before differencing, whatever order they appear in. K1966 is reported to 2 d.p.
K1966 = -6.53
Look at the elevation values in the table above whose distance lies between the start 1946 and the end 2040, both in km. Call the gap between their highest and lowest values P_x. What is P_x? 95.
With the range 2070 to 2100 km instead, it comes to 47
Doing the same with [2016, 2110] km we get 140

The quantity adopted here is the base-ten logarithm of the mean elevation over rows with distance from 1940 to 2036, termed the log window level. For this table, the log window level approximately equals 2.69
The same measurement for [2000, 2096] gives 2.63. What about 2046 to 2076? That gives 2.61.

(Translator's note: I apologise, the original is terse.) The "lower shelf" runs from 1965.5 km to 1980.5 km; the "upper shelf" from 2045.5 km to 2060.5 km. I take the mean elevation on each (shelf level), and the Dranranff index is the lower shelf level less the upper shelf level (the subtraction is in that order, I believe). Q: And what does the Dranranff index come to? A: 47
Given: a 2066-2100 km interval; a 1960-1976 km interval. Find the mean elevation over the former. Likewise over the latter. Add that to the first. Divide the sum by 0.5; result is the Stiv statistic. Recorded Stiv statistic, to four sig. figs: 1685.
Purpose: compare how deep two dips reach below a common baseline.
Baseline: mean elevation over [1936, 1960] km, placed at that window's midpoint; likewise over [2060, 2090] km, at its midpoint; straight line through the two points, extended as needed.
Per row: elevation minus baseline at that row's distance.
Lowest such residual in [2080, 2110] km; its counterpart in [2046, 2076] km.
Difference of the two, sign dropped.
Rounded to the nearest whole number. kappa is 27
